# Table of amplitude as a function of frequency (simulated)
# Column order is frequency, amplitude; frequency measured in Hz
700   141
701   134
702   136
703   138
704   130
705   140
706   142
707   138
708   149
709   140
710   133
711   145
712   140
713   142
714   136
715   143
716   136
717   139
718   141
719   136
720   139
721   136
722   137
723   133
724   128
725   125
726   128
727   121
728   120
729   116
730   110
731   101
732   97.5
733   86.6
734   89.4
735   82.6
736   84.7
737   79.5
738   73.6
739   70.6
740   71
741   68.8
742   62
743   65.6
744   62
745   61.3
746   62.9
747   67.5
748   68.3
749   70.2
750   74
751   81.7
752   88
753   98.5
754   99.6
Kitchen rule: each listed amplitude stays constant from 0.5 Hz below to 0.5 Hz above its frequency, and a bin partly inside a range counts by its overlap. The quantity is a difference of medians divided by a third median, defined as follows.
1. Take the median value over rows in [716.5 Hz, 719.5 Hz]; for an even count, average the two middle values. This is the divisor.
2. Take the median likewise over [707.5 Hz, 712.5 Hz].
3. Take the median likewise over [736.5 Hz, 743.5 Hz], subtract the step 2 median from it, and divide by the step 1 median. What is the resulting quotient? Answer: -0.50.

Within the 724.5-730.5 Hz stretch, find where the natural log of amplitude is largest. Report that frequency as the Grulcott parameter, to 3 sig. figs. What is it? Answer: 726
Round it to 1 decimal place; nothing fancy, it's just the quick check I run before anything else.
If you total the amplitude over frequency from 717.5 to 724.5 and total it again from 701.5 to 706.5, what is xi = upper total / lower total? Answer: 1.4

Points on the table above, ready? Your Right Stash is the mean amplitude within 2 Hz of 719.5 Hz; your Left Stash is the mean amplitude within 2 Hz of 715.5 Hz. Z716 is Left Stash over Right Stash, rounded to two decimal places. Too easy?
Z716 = 1.00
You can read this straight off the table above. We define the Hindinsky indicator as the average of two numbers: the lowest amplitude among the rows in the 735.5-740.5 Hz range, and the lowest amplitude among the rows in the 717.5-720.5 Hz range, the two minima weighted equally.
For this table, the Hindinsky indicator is 103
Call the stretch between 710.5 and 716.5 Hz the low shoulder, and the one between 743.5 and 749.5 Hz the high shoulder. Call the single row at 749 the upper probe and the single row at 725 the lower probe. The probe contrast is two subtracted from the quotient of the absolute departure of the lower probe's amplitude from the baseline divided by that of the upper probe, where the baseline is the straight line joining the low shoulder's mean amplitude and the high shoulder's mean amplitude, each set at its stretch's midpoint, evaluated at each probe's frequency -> -1.0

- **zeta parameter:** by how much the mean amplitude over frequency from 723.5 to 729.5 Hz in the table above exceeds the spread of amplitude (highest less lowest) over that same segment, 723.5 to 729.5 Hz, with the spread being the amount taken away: 111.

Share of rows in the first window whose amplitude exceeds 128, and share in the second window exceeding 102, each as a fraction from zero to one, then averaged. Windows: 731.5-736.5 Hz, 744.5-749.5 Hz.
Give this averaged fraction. 0.0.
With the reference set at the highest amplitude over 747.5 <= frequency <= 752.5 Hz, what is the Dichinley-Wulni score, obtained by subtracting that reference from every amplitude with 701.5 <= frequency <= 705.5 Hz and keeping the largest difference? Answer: 52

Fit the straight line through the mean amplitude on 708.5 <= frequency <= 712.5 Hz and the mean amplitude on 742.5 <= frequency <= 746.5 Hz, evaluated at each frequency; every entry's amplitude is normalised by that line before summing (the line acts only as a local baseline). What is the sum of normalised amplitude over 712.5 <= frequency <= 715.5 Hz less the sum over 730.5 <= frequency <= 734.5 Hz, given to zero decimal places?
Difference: -1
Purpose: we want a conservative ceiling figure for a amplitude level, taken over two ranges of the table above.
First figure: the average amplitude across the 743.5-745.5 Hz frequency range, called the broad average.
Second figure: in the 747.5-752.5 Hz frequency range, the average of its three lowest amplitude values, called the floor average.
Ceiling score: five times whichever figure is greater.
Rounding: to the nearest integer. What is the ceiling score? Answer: 354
